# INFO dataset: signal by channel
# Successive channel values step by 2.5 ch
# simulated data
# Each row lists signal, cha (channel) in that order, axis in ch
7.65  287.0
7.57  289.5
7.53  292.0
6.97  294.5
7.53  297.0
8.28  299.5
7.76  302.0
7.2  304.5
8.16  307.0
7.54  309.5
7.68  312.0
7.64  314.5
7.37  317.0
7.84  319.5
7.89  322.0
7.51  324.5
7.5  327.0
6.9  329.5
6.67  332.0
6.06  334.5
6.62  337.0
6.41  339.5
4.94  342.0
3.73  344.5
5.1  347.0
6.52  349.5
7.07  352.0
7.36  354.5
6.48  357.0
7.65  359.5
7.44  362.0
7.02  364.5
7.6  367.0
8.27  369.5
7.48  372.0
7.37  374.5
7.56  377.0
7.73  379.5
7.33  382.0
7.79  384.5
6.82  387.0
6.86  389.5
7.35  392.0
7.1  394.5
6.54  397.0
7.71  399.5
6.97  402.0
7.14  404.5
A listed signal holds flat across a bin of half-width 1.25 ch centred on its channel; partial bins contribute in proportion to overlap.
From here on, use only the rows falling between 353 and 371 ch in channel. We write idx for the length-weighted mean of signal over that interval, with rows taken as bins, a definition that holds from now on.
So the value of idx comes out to 7.4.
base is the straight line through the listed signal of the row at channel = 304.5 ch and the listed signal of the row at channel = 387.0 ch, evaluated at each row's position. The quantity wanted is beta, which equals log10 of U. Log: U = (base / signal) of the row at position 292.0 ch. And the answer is -0.016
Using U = 0.964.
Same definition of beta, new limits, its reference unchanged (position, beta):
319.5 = -0.041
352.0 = -0.005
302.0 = -0.032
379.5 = -0.052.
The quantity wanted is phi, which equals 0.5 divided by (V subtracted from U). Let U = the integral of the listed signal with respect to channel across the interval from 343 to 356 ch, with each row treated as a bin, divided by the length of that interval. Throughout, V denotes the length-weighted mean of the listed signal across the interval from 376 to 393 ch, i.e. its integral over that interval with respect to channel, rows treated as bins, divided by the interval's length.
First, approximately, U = 5.9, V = 7.35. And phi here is -0.4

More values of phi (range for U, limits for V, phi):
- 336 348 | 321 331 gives -0.2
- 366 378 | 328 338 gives 0.5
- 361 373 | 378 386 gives -21.1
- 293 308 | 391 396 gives 1.1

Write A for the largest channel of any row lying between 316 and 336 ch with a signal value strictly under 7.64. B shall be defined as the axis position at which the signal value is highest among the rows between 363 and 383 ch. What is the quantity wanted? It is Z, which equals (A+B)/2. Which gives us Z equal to 352.0 ch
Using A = 334.5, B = 369.5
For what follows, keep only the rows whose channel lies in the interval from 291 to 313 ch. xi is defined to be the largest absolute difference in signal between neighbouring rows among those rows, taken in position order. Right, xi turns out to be 1.0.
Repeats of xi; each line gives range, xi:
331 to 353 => 1.5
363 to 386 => 0.8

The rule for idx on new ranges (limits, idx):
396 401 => 7.1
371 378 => 7.5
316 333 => 7.4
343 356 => 5.9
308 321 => 7.6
